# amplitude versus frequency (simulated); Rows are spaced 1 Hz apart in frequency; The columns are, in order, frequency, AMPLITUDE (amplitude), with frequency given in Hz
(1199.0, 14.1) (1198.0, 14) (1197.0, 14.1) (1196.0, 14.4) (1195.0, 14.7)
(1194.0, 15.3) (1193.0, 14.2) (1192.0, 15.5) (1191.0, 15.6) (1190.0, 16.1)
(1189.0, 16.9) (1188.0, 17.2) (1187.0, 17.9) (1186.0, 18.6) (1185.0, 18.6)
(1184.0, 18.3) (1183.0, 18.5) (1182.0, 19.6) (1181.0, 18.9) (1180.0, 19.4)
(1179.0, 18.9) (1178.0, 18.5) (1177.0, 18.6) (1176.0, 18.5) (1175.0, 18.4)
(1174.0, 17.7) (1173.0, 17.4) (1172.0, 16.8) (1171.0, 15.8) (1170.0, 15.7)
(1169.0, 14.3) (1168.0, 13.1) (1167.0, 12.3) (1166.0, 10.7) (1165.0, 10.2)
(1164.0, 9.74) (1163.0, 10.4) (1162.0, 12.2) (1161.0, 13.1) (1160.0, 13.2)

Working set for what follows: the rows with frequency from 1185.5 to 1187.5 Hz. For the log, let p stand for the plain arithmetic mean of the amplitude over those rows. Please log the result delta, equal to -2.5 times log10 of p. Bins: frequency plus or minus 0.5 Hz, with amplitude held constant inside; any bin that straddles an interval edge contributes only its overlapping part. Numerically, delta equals -3.15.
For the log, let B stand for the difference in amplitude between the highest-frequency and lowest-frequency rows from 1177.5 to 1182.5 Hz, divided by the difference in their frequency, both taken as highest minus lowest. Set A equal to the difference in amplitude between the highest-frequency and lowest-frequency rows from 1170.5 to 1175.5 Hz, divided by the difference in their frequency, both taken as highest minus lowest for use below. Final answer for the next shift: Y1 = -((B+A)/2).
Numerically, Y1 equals -0.5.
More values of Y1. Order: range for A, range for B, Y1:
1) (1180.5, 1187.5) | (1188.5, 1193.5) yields 0.4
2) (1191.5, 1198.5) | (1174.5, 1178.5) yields 0.1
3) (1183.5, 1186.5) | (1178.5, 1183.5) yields 0.0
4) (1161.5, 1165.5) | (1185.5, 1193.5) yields 0.6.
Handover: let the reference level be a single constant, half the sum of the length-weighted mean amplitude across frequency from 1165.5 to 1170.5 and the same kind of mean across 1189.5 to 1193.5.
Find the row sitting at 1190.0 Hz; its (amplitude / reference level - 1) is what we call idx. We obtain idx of 0.1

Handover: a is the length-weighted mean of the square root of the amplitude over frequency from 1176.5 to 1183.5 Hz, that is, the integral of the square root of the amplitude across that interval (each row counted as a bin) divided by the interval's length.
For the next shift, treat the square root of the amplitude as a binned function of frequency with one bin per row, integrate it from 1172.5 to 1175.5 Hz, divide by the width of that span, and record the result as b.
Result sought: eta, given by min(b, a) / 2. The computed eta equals 2.111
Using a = 4.35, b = 4.22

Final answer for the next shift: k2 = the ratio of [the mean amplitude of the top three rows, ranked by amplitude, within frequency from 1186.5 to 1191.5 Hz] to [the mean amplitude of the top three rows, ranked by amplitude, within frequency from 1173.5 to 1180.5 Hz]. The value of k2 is 0.91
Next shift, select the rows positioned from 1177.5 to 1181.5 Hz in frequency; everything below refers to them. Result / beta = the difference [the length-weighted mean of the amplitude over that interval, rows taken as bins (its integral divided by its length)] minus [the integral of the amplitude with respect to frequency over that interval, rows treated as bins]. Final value -57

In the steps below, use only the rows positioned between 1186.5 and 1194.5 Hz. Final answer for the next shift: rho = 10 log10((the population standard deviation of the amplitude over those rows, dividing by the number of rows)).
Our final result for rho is 0.5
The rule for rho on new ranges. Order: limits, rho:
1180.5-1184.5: -3.0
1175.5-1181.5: -5.0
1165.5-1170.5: 2.3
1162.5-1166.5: -4.6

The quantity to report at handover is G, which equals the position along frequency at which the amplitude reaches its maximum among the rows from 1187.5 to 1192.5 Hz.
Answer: 1188.0 Hz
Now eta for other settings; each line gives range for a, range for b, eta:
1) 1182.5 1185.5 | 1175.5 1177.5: 2.149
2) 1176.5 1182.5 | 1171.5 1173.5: 2.068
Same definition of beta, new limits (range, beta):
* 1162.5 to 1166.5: -31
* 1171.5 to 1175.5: -53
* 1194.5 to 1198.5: -43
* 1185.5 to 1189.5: -53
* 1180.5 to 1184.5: -56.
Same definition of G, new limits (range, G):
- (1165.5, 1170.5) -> 1170.0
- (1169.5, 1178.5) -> 1177.0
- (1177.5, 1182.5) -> 1182.0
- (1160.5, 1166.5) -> 1161.0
